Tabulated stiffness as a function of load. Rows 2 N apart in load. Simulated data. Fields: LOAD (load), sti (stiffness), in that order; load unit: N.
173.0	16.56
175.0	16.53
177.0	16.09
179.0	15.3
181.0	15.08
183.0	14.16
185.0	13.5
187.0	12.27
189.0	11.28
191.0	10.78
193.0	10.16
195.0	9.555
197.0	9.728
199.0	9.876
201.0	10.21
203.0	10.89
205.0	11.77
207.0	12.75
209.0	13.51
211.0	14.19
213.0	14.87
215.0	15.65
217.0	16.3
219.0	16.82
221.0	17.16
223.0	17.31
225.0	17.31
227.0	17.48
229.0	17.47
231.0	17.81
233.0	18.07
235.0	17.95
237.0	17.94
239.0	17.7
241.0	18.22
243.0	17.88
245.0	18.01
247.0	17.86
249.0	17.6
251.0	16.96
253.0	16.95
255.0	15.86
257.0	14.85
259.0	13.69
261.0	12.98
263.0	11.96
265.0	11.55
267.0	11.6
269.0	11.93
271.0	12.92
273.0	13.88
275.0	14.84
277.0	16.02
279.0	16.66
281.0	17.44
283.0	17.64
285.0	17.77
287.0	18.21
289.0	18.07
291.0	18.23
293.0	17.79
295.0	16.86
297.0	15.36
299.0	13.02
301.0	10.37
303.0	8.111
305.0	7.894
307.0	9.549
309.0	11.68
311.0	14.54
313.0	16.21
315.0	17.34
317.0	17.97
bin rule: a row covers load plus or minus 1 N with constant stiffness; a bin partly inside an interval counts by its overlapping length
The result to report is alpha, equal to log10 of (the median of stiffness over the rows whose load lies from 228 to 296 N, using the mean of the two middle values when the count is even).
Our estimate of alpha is 1.24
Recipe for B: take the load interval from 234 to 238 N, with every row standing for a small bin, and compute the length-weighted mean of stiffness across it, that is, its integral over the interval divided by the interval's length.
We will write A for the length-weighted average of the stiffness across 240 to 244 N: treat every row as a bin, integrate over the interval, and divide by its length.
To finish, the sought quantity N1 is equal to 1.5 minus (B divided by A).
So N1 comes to 0.51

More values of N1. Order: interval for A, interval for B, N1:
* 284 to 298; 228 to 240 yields 0.48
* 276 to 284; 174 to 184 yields 0.59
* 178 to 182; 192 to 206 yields 0.82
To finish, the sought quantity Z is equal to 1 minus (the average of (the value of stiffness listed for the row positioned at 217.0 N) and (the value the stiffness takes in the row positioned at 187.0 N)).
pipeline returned -13.3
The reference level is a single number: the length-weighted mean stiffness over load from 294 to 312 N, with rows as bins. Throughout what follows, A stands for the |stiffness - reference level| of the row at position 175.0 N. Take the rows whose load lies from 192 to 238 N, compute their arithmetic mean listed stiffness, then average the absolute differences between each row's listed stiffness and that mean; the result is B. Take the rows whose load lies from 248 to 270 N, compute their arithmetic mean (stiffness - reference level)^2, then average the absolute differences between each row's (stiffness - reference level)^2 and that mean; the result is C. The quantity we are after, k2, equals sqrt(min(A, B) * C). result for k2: 5.48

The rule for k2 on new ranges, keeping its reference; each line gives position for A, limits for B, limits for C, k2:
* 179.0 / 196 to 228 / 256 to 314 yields 5.50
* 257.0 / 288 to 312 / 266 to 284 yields 5.74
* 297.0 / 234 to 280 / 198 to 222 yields 4.12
